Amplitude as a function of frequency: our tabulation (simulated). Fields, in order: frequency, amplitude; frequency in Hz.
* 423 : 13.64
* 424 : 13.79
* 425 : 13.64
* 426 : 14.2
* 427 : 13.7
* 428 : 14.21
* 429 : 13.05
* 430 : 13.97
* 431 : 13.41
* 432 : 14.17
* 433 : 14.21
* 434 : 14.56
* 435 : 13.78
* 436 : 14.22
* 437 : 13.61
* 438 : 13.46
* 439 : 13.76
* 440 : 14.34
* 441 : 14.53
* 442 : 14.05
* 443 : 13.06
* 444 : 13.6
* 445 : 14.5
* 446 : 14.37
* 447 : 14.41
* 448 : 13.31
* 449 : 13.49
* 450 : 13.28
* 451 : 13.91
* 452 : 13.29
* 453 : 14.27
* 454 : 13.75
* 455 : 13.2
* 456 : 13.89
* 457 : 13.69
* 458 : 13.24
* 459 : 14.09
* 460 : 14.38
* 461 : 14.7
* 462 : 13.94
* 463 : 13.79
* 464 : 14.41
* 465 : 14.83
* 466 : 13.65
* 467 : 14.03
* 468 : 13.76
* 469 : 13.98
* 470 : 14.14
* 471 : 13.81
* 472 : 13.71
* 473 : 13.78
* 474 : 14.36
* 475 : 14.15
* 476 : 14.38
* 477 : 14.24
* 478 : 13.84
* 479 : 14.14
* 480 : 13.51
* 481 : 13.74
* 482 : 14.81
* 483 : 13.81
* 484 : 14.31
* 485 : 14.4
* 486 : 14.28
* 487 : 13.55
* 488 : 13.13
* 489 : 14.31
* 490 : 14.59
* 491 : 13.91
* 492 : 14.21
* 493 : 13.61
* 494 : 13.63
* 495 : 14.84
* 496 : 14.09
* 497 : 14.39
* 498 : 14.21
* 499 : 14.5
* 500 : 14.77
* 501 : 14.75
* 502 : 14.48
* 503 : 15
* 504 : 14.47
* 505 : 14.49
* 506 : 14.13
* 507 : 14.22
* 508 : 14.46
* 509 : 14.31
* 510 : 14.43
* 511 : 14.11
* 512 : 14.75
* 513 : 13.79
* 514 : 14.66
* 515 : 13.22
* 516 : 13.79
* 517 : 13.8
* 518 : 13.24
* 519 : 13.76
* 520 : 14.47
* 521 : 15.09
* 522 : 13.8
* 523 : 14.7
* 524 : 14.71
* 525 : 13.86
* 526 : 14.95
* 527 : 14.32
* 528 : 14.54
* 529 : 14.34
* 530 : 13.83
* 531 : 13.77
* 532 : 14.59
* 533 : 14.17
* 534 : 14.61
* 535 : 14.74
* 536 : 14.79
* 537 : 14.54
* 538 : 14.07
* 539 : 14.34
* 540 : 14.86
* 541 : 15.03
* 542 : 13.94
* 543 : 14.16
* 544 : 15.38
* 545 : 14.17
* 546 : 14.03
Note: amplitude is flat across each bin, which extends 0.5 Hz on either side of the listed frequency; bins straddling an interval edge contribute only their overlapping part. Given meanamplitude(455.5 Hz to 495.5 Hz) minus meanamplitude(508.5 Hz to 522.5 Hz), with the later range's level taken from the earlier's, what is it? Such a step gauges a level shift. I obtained -0.05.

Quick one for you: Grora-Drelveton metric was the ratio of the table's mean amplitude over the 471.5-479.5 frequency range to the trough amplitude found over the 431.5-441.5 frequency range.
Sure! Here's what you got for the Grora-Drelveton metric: 1.05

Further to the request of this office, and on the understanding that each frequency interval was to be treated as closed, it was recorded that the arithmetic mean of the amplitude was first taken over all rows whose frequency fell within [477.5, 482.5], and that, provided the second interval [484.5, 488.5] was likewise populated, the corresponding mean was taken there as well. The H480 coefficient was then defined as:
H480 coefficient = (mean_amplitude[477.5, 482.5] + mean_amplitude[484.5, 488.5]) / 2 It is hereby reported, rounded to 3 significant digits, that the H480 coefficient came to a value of 13.9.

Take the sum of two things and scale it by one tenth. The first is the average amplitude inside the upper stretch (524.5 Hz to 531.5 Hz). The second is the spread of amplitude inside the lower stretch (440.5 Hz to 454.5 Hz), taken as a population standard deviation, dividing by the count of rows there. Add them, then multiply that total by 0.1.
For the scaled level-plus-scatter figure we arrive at 1.47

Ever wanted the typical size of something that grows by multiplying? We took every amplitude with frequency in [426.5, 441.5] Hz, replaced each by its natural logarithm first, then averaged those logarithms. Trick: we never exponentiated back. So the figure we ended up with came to 2.63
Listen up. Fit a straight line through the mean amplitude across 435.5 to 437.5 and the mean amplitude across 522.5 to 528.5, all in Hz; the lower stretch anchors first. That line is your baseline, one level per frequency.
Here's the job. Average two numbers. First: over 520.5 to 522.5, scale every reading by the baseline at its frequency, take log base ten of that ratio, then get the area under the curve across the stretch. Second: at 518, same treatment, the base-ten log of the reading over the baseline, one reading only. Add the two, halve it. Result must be -0.021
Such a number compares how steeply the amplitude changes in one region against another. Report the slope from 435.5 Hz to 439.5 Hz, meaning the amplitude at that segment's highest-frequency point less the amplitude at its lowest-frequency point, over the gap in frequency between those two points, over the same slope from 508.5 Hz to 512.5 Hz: -1.0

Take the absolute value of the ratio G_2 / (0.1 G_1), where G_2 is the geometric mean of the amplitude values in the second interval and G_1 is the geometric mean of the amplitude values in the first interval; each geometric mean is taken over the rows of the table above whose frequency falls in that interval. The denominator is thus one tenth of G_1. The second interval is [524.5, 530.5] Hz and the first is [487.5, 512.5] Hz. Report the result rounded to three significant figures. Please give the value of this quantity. 10.0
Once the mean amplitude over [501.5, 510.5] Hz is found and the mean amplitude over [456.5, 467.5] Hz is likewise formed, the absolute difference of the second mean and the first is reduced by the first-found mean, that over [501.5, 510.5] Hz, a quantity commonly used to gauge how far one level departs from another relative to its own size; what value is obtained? -14.1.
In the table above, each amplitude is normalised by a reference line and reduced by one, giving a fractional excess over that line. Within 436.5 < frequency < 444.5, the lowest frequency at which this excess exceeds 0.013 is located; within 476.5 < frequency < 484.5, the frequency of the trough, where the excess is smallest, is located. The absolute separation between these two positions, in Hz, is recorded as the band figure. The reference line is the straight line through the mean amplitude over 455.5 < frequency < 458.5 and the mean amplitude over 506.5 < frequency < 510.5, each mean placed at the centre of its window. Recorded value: 43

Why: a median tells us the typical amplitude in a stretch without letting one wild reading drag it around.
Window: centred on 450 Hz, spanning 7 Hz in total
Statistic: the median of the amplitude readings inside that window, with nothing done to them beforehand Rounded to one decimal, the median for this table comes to 13.5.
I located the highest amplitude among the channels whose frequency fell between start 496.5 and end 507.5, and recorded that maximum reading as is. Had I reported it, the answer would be 15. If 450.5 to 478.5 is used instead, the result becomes 14.83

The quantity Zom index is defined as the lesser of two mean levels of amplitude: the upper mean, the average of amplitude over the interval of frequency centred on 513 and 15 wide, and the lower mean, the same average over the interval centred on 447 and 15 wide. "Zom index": 13.9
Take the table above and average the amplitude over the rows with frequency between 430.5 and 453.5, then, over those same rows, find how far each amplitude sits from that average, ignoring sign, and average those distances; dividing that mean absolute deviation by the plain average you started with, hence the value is 0.0300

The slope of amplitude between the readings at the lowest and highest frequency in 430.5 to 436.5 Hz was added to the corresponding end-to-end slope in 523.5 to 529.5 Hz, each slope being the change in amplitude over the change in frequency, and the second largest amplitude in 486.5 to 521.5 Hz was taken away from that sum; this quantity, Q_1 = -14.9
